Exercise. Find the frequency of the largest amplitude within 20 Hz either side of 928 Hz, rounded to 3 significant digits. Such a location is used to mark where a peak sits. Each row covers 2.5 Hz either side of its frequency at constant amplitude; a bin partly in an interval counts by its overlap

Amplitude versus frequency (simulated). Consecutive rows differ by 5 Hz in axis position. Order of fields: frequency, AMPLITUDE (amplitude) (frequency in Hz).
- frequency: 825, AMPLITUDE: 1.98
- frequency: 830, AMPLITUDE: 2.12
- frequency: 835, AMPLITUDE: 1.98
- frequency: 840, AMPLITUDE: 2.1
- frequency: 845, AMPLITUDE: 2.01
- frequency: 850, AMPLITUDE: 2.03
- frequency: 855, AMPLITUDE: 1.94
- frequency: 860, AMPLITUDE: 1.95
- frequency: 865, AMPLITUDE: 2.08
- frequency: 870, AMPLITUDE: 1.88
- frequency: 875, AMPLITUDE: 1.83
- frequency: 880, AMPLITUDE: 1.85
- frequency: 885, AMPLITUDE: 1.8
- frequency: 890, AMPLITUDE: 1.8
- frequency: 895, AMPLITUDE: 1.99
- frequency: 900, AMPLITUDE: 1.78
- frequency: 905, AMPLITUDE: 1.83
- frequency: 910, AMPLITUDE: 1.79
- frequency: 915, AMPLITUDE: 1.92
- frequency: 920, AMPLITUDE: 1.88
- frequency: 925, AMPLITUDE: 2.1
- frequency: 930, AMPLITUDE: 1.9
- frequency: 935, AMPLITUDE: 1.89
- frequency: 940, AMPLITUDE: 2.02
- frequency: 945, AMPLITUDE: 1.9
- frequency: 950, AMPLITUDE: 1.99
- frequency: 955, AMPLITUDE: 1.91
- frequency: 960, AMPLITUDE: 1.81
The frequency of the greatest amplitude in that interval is 925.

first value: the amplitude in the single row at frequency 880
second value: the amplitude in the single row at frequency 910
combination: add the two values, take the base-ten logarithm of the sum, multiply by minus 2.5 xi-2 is -1.40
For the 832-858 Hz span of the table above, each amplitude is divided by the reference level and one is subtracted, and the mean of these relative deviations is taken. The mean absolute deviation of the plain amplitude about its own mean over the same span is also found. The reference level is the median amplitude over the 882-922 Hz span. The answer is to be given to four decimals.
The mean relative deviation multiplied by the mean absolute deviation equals 0.0046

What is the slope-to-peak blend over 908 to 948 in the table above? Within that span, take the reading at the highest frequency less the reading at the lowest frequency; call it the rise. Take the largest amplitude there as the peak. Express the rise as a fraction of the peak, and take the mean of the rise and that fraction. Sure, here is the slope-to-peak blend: 0.08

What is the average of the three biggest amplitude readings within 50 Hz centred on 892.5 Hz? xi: 1.93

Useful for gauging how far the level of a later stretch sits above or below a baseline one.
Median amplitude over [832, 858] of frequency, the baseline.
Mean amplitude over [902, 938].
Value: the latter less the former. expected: -0.11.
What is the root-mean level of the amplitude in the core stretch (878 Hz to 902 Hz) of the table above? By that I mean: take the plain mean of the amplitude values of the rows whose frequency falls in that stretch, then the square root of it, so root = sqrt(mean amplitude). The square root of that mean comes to 1.36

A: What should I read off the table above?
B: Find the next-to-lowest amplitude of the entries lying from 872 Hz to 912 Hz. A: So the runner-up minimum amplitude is 1.79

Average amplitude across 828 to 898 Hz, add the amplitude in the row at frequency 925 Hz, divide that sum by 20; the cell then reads 0.203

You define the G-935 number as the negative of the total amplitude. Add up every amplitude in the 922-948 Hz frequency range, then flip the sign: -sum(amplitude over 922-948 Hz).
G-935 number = -9.8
